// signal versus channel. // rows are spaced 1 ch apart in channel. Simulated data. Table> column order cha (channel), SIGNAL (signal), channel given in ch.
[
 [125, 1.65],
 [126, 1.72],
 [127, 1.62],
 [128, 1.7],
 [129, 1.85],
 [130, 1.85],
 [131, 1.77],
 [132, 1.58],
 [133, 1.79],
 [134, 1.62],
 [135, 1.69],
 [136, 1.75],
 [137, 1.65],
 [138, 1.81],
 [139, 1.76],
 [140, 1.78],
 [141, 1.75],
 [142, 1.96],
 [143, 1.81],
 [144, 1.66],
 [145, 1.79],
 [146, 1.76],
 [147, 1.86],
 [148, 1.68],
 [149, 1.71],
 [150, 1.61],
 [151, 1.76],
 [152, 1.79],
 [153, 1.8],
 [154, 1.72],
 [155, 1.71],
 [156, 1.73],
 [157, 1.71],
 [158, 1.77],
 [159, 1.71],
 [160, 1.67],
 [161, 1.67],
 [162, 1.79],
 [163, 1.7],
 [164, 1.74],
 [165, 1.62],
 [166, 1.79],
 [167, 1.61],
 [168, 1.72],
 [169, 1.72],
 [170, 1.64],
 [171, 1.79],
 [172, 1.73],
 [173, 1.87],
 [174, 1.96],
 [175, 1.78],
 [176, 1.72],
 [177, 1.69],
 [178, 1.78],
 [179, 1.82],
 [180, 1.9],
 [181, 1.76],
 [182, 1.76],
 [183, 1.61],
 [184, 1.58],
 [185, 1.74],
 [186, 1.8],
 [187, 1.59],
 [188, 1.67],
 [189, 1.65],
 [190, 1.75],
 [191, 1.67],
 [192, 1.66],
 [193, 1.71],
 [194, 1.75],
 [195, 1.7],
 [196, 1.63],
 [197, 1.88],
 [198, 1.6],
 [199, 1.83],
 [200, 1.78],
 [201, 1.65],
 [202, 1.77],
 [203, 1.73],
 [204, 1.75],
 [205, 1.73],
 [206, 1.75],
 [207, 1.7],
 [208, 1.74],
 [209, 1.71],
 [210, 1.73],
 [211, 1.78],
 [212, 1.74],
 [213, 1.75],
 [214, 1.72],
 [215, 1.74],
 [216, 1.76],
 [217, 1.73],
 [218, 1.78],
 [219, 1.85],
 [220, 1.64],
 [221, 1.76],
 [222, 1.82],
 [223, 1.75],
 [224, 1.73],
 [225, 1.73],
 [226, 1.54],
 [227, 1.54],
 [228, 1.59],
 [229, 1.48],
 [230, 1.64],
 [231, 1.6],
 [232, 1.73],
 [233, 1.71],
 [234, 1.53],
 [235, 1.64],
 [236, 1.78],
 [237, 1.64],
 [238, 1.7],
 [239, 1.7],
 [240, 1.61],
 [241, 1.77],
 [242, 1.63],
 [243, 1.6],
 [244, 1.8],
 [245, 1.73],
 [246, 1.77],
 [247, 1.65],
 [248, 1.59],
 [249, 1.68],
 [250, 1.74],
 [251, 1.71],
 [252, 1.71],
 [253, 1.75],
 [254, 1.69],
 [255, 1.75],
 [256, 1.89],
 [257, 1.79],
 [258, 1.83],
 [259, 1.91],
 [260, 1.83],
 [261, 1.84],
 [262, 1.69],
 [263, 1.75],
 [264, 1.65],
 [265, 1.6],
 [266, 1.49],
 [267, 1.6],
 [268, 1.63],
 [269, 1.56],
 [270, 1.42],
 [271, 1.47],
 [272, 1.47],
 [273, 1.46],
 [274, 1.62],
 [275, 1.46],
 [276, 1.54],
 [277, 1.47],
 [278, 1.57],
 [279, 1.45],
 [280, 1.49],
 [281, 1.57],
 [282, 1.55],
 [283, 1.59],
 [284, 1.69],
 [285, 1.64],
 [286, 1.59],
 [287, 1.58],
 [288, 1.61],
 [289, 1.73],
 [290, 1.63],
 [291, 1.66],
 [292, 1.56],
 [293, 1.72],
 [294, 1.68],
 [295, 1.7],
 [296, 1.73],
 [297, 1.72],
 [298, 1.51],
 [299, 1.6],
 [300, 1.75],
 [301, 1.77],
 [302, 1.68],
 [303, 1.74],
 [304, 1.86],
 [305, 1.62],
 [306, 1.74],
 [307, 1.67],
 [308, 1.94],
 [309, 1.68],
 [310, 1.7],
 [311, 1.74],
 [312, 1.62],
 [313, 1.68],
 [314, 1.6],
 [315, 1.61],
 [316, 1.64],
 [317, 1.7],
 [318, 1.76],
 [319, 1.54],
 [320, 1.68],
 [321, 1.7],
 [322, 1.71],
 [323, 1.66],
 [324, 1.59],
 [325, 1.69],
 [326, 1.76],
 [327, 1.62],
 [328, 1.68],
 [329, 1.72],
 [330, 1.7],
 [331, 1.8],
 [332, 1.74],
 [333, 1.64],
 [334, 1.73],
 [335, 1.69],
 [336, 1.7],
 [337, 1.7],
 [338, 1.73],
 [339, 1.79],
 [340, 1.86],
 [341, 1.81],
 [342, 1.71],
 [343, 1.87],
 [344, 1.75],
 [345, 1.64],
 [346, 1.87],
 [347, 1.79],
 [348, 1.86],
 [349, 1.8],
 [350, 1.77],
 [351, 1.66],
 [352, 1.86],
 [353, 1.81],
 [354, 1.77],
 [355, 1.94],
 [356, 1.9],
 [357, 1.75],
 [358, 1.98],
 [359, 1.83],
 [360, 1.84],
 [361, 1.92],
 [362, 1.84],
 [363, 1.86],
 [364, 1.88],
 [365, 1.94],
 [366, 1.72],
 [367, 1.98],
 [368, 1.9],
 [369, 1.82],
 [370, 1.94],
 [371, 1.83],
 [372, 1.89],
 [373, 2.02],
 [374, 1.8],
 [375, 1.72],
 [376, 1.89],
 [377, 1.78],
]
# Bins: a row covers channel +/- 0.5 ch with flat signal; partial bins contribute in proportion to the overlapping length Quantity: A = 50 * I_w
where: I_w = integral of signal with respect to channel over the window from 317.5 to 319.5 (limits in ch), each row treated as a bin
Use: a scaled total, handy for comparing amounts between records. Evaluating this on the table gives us 165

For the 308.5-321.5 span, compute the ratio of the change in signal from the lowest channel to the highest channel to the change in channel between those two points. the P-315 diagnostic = 0.002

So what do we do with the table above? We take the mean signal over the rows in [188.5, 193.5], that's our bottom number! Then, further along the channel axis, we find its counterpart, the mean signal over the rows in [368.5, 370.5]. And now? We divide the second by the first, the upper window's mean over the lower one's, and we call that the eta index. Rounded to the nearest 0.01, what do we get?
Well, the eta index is 1.11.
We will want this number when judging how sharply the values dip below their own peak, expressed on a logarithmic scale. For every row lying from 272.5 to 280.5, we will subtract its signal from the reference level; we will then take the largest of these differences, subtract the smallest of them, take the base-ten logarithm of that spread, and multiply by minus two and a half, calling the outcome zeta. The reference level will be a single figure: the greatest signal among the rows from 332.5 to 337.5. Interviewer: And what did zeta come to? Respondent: 1.92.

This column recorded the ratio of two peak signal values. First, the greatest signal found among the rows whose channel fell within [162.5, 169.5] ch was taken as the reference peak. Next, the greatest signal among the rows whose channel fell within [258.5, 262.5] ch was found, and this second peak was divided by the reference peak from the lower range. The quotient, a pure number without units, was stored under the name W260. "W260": 1.07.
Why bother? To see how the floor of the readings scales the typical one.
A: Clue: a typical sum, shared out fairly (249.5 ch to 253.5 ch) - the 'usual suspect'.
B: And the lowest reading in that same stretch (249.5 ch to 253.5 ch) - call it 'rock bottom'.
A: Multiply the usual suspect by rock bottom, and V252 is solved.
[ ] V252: 3.0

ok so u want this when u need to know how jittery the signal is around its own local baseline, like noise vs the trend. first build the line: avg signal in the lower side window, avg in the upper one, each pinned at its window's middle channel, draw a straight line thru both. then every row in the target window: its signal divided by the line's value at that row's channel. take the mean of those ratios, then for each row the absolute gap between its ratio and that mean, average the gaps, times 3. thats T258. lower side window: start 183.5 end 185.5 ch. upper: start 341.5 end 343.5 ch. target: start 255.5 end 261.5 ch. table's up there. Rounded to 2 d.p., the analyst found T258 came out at 0.06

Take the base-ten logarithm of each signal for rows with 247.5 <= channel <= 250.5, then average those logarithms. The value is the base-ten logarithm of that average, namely -0.65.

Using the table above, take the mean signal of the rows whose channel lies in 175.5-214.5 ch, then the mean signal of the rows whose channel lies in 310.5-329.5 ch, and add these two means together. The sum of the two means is 3.39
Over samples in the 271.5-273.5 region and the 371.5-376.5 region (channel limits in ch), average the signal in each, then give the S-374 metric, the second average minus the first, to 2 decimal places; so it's 0.40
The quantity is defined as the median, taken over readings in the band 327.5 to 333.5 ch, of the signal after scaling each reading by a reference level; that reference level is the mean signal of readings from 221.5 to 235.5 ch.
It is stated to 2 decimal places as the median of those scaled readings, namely 1.04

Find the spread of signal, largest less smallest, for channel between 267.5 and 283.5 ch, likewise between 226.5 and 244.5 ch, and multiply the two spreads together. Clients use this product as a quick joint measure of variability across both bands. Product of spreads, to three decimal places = 0.067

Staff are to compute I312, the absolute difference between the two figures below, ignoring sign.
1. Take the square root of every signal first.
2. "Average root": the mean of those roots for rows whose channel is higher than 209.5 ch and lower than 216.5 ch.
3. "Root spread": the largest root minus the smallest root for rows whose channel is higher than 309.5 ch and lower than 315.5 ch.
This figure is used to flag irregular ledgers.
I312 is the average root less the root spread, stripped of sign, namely 1.27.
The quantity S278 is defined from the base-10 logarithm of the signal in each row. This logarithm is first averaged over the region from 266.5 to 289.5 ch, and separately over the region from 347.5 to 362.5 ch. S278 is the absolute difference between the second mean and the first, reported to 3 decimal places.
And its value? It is 0.072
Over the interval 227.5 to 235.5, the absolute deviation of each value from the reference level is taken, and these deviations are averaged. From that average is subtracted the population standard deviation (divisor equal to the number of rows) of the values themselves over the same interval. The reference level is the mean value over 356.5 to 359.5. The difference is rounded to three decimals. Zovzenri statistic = 0.159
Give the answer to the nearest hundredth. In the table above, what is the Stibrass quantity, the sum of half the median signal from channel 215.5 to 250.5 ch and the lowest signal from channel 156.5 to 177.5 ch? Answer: 2.46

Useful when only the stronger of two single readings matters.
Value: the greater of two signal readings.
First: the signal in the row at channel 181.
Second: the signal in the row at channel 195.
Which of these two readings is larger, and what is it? 1.76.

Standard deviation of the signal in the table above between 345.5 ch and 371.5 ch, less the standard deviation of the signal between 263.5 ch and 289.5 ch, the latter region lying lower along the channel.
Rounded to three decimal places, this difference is -0.002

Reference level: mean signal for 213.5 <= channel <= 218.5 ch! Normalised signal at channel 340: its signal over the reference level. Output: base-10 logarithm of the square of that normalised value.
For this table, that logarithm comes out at 0.055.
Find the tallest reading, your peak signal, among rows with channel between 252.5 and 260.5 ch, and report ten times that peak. 19.1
